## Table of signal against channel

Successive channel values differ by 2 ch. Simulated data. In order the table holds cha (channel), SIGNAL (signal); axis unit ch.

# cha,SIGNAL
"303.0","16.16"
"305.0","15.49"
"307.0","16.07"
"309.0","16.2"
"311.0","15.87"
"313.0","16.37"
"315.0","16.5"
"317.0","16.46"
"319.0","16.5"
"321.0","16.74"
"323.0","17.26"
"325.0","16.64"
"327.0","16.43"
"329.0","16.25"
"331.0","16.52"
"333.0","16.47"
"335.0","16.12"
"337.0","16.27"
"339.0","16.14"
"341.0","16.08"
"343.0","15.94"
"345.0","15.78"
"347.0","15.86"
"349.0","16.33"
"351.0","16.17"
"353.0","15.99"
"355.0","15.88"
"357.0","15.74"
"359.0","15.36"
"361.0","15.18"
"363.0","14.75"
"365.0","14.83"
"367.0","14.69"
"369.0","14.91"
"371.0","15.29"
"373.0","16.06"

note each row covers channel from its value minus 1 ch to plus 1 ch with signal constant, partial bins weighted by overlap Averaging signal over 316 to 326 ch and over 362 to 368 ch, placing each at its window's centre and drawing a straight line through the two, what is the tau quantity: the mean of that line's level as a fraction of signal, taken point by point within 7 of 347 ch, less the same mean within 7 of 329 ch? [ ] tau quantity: -0.019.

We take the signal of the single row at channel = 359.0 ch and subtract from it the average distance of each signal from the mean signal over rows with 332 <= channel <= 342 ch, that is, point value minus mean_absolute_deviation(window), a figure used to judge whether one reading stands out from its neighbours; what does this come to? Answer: 15.2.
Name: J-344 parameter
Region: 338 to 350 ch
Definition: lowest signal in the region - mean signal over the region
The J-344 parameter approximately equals -0.24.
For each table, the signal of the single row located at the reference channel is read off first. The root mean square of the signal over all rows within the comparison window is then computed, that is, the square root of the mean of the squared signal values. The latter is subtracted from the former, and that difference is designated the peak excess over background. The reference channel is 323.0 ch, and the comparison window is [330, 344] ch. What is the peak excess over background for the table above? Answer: 1.0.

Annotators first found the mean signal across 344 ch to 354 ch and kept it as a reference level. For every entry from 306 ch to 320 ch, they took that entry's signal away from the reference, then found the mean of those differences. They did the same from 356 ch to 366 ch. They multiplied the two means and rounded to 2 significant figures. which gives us -0.22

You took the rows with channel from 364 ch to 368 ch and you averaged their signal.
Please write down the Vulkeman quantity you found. 14.8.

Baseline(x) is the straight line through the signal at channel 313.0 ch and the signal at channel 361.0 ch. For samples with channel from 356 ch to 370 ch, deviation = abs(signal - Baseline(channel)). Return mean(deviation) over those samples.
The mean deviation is 0.2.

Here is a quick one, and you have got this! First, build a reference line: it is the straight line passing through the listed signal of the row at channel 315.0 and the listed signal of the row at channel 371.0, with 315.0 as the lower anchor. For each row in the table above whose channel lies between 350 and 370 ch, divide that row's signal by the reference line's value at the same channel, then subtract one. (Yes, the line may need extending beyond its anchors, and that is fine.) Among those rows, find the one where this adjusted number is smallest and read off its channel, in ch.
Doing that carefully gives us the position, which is 363.0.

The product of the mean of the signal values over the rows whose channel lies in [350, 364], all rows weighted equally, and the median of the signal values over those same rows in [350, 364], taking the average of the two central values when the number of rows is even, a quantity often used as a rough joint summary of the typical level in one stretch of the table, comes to 245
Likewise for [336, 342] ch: 261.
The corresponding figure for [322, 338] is 271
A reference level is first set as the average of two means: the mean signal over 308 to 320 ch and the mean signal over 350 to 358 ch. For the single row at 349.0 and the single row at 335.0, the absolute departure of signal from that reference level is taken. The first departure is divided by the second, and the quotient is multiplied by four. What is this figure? 74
